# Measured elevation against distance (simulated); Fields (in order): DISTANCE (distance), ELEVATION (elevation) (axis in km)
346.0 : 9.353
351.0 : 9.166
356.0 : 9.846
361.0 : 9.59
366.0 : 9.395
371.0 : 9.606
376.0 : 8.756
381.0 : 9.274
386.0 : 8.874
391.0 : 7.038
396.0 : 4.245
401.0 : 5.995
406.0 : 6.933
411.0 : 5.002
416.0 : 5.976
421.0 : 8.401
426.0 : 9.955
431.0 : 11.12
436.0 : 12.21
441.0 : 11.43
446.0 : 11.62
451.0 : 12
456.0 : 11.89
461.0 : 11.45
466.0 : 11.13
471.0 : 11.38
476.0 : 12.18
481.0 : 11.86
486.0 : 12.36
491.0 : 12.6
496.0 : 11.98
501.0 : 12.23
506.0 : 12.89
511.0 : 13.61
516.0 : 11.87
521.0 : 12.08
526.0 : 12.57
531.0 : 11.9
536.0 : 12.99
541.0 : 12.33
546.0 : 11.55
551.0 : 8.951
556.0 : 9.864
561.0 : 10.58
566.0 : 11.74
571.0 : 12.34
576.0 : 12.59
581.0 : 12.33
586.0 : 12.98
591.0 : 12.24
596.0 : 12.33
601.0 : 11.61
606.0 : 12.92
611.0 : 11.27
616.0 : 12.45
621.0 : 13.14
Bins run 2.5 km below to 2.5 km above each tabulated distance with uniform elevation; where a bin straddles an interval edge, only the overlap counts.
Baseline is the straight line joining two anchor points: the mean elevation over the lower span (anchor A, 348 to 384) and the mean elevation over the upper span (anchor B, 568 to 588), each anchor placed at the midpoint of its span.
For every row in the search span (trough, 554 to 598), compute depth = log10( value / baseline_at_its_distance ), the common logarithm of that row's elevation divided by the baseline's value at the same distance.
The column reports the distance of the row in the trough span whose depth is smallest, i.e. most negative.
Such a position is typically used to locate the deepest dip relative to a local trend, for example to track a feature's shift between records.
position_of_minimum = 556.0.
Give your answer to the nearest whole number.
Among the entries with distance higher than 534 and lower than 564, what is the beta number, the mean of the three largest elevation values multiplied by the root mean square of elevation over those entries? 137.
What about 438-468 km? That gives 137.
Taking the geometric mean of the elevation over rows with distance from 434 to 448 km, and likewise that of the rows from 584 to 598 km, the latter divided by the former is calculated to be 1.1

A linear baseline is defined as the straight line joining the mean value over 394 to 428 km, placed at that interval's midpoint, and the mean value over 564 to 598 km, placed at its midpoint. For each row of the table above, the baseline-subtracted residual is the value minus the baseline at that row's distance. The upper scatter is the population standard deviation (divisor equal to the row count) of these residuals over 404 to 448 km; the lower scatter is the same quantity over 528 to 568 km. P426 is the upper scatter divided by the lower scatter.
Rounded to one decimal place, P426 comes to 1.4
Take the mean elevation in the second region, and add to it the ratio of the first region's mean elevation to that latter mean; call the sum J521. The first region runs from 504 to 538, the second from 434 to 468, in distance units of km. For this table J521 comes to 13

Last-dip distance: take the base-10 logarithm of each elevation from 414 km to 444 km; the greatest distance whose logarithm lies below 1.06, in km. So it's 441.0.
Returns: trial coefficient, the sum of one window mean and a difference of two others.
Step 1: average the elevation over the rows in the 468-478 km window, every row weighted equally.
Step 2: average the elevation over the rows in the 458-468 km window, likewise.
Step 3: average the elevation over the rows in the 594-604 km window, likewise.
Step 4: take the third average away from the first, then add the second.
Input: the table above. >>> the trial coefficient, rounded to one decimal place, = 11.1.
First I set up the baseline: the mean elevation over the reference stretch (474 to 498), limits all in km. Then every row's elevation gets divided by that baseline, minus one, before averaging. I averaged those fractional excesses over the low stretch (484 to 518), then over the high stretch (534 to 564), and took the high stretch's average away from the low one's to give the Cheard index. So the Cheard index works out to 0.12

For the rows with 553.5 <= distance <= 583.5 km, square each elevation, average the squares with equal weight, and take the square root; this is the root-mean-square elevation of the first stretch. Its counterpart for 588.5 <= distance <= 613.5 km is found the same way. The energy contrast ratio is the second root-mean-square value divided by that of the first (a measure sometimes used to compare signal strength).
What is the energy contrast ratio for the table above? 1.04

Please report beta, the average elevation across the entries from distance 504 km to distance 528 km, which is 12.6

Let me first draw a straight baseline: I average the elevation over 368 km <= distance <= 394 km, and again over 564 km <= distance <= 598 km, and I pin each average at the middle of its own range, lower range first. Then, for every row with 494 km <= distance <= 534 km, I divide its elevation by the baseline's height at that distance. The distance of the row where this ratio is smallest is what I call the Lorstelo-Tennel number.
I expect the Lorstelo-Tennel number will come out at 531.0 km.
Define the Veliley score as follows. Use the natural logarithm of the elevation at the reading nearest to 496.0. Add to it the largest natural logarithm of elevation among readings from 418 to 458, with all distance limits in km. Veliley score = 4.99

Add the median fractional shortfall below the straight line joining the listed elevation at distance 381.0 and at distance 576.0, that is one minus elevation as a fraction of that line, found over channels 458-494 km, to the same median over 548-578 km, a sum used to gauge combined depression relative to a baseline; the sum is 0.0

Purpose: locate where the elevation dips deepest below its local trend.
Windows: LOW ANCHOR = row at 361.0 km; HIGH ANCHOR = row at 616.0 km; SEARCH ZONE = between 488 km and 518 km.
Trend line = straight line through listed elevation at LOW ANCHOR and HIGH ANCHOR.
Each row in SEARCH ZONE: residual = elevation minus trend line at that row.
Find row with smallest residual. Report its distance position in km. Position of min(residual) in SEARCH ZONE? 516.0 km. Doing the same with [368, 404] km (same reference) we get 396.0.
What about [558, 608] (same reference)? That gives 561.0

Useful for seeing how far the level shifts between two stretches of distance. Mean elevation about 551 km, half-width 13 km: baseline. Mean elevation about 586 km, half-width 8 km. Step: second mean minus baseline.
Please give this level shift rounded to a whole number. 2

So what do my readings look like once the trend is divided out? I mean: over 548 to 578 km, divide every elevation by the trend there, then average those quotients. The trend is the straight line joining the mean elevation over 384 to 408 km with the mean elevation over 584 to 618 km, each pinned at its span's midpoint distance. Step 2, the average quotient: 0.98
